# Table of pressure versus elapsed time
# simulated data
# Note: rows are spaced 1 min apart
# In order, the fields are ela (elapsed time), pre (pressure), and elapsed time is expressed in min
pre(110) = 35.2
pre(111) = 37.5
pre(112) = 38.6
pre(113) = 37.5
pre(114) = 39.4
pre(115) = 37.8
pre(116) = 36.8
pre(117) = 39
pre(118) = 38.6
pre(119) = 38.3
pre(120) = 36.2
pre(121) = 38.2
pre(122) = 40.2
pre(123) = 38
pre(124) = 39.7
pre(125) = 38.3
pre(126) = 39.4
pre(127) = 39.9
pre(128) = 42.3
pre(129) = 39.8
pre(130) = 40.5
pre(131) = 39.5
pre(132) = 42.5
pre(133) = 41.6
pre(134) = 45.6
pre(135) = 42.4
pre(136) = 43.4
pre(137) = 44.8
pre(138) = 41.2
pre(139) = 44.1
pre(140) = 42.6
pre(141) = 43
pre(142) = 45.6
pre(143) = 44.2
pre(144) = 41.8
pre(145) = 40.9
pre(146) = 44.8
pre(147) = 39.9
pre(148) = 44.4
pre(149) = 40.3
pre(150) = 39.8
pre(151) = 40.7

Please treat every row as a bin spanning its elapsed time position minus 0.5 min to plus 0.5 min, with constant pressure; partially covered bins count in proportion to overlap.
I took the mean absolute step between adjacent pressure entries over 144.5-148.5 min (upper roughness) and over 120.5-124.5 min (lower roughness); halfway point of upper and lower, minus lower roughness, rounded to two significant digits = 1.2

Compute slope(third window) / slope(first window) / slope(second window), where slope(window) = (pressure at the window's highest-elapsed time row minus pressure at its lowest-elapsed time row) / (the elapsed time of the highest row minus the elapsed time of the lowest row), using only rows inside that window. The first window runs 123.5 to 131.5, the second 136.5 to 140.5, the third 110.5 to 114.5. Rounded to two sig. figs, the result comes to 30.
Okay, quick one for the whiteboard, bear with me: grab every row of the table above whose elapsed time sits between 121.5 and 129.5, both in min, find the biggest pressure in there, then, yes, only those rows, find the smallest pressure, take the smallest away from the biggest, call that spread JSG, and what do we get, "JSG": 4.3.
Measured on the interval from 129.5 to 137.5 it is 6.1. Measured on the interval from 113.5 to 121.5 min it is 3.2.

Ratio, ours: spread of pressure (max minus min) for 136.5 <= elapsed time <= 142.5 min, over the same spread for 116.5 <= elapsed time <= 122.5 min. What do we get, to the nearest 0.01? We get 1.10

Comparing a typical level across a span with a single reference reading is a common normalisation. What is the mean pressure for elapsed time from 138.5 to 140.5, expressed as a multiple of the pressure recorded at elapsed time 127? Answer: 1.09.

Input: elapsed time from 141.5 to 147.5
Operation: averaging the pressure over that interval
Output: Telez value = 42.9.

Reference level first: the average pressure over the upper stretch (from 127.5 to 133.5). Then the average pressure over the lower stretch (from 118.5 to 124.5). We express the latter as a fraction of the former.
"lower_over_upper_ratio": 0.94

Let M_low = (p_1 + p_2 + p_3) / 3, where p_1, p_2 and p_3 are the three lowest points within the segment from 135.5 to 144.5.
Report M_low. 41.9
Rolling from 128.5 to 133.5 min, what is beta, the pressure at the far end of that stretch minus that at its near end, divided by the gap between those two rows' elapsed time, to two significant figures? 0.45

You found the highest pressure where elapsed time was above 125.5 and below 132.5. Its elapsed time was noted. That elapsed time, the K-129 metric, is 132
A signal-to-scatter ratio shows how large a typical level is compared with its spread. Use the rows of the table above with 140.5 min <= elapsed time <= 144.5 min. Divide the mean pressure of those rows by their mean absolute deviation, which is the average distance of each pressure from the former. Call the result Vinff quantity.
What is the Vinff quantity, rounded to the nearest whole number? 35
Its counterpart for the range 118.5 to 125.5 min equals 44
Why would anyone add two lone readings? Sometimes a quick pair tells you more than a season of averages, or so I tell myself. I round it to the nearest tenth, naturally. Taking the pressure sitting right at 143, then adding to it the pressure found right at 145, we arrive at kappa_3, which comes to 85.1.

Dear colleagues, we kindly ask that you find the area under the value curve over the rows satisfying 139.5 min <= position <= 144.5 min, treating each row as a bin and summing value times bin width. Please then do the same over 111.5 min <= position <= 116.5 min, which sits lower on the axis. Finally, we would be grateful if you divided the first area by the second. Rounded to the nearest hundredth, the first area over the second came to 1.14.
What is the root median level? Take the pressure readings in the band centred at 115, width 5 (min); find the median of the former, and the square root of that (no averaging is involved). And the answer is 6.1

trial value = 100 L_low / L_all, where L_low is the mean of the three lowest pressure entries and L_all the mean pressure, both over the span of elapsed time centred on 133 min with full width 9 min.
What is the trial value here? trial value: 94.6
